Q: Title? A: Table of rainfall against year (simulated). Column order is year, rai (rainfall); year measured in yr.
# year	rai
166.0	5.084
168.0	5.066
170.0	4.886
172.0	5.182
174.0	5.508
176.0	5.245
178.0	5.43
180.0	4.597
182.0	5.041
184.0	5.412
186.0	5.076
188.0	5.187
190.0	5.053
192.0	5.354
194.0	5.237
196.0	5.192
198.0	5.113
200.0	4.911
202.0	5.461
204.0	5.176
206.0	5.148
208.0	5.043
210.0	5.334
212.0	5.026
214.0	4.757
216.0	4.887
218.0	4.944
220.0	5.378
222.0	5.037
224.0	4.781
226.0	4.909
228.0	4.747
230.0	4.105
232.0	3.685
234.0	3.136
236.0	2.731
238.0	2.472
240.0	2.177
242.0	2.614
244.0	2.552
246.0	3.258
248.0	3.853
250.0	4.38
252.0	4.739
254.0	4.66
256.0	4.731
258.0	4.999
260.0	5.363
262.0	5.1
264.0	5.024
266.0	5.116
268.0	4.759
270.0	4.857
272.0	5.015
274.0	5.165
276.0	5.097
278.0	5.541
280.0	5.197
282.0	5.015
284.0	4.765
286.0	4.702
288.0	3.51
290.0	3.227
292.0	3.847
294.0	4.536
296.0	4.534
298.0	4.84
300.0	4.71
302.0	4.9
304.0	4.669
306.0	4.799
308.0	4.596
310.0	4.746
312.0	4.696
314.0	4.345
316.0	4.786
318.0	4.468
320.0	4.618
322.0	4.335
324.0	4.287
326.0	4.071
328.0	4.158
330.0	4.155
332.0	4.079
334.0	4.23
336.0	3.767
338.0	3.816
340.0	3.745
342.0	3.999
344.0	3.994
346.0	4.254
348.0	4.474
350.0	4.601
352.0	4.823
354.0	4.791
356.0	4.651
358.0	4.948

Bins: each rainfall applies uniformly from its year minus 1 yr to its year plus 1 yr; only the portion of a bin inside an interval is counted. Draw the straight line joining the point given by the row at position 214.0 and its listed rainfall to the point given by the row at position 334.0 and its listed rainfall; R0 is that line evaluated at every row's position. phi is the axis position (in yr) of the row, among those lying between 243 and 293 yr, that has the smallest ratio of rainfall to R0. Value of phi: 244.0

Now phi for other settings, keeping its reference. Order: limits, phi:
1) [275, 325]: 290.0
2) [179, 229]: 180.0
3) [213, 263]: 240.0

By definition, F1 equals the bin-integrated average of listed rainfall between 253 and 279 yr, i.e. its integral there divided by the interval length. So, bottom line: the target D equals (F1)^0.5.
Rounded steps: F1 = 5.0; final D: 2.24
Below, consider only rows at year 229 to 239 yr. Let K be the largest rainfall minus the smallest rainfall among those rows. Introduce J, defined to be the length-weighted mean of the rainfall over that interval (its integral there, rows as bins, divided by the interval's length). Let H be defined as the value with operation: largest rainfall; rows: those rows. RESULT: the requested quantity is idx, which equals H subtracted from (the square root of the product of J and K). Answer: -1.8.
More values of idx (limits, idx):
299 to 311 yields -3.7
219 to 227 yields -3.6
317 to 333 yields -3.1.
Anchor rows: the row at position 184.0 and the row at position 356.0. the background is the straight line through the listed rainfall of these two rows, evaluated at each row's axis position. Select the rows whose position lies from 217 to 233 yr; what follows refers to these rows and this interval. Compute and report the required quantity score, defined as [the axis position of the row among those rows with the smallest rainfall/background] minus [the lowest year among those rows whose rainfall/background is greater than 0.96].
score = 12 yr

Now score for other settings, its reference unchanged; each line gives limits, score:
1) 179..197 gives -4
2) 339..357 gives -10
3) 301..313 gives 6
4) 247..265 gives -10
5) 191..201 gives 8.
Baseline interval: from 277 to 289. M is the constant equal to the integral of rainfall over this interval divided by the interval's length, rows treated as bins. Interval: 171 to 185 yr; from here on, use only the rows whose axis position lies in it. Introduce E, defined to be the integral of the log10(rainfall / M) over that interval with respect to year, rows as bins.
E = 0.49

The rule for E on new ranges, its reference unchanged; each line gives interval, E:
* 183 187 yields 0.16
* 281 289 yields -0.25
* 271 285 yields 0.39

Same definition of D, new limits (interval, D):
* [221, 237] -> 2.04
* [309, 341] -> 2.07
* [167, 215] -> 2.27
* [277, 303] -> 2.14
